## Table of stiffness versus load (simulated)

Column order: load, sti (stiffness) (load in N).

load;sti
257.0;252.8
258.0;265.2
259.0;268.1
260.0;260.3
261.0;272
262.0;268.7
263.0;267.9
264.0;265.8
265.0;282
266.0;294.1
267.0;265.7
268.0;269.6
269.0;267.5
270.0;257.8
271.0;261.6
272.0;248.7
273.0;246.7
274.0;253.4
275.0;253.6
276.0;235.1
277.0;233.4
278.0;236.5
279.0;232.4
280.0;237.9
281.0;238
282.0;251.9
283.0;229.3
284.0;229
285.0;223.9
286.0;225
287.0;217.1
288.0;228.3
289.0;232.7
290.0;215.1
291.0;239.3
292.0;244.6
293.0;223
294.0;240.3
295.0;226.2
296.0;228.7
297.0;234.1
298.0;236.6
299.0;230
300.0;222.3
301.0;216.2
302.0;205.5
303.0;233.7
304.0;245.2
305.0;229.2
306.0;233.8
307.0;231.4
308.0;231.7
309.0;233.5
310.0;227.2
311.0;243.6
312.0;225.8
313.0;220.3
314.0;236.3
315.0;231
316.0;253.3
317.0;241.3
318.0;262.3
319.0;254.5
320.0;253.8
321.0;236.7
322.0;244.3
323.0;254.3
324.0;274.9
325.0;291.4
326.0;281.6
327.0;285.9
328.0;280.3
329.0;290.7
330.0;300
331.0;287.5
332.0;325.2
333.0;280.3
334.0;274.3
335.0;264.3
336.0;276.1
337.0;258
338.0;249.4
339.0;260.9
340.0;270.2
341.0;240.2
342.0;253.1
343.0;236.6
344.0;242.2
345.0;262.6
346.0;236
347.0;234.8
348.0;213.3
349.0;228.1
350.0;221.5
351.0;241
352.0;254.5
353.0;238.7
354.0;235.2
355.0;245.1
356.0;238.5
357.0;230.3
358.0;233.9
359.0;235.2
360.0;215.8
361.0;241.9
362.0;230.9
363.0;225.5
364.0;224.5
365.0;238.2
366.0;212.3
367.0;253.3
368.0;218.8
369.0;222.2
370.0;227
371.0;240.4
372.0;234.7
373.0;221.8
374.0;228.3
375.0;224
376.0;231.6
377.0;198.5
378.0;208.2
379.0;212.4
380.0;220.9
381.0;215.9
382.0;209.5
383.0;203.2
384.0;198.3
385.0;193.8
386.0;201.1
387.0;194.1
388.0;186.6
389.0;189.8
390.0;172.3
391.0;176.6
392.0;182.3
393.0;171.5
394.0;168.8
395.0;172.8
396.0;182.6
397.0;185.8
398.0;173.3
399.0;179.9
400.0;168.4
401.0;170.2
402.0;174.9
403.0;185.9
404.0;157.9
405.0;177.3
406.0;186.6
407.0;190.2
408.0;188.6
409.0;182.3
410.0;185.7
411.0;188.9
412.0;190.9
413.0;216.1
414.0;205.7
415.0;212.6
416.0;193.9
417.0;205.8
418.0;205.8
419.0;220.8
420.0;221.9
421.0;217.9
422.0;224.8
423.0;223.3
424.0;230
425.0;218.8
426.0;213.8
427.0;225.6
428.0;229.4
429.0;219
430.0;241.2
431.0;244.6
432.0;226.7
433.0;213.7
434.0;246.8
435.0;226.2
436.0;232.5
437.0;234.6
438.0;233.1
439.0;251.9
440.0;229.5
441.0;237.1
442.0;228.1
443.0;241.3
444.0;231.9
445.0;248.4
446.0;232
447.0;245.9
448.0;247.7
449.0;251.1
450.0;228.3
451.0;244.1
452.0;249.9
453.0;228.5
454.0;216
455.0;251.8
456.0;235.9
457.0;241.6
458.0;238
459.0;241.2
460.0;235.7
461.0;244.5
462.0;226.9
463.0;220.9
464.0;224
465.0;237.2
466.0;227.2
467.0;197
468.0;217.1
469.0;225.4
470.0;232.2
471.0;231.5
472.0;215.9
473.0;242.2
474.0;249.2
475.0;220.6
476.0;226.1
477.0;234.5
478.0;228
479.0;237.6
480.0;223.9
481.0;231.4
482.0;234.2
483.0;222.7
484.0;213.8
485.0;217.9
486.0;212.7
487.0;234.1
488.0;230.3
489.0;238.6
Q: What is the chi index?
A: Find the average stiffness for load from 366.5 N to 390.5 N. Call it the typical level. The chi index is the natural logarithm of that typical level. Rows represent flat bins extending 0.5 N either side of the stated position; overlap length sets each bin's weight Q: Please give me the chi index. 5.36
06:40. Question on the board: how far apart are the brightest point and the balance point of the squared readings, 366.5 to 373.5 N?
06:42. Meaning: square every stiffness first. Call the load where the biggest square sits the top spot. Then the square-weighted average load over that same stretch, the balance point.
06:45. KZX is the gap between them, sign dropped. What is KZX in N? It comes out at 2.9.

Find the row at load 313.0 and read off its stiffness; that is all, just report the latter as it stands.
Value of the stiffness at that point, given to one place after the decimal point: 220.3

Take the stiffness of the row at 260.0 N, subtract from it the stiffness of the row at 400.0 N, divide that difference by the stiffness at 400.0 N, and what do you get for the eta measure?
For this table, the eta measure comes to 0.55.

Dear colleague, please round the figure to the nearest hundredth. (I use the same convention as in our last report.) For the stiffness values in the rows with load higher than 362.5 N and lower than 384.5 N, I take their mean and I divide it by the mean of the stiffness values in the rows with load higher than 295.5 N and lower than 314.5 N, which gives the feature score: 0.96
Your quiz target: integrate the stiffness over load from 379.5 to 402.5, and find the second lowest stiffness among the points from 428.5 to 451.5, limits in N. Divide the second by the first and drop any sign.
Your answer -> 0.051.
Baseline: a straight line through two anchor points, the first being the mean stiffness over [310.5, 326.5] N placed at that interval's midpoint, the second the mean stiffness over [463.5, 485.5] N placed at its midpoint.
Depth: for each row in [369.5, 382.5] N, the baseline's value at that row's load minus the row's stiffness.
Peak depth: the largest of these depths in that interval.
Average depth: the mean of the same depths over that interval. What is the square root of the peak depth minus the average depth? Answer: 4.7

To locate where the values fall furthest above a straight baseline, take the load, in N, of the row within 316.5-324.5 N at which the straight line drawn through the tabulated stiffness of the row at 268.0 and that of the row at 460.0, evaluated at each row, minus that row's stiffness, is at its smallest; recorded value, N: 324.0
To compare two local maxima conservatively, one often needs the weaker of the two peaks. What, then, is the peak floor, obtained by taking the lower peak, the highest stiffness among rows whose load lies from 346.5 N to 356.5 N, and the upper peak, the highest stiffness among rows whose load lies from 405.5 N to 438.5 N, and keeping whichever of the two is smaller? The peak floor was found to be 247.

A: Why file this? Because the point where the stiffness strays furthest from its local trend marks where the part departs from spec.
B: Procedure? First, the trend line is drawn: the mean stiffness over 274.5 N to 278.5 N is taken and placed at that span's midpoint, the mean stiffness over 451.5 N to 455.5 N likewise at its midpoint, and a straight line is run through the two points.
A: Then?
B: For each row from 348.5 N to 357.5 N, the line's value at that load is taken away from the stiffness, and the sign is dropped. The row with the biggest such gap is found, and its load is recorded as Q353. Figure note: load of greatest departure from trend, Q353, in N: 350.0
